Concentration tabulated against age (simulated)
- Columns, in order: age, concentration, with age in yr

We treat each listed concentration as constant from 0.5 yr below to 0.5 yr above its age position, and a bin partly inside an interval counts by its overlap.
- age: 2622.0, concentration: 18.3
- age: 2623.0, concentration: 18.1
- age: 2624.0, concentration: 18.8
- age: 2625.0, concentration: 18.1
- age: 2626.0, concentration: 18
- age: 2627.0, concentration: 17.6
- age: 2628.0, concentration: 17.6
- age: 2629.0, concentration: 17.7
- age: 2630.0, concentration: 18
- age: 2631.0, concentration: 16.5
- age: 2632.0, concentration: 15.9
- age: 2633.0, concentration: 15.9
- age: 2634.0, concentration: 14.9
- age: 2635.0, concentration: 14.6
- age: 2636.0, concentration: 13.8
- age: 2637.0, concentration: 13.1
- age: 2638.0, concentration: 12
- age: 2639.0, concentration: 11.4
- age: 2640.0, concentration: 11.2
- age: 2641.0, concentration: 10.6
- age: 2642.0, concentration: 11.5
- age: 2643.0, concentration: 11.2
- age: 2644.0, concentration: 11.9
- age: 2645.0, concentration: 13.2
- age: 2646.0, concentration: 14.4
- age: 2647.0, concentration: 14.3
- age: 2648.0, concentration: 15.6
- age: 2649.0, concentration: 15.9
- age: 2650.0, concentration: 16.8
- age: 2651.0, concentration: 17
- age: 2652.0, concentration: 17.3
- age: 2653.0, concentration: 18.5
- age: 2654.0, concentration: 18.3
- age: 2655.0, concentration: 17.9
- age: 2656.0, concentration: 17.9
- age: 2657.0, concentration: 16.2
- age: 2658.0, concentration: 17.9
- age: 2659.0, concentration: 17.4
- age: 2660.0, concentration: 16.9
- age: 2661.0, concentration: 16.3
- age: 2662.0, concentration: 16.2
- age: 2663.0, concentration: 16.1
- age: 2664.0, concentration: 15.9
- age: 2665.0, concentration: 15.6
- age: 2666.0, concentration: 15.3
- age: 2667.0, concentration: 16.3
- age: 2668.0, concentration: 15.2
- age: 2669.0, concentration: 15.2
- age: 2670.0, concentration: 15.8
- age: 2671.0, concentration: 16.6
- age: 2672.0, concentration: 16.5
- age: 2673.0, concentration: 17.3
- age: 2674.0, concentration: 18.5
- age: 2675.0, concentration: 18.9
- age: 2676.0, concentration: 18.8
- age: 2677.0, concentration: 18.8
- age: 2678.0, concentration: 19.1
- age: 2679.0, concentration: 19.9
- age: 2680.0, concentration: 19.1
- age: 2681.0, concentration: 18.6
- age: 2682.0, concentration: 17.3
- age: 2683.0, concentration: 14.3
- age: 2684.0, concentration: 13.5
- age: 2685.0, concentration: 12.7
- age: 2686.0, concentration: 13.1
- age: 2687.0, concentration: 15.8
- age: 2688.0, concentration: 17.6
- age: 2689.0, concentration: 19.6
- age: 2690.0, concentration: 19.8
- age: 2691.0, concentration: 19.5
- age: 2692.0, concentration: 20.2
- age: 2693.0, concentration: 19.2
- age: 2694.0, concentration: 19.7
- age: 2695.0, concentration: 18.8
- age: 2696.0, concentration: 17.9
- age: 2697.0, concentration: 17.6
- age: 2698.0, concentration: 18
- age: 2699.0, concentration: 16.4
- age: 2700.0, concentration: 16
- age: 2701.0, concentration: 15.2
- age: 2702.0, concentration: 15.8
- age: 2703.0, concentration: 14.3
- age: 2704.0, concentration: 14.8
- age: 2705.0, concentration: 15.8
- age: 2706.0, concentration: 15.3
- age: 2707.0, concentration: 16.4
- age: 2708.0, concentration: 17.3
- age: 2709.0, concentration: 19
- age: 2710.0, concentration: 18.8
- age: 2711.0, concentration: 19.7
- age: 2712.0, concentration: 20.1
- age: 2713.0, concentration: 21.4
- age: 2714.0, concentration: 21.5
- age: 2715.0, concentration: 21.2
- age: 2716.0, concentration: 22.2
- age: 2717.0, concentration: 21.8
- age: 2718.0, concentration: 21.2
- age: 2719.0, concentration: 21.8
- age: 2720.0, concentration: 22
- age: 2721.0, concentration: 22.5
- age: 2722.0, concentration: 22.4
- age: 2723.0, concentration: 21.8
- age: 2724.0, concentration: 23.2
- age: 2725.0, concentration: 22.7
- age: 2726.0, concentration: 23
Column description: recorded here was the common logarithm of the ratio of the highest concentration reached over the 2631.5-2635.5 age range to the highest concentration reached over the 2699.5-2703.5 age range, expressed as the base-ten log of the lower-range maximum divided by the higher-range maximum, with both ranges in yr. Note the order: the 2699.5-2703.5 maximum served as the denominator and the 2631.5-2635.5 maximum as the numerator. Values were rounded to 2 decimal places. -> 0.00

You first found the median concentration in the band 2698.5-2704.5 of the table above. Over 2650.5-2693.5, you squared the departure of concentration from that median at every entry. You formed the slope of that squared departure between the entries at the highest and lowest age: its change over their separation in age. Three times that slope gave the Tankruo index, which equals 1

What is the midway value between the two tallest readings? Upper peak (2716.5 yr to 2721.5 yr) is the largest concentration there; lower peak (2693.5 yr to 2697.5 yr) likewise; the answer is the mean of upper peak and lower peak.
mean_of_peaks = 21.1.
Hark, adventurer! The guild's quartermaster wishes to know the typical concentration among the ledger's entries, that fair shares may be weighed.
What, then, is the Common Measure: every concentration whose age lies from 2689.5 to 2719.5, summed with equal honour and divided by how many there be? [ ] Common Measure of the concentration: 19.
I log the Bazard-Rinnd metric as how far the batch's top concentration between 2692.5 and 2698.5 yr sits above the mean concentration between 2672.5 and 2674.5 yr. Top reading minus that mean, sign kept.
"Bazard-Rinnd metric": 2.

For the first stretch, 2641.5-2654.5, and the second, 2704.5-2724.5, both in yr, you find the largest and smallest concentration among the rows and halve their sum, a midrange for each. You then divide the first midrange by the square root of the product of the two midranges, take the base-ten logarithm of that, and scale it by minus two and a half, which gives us 0.141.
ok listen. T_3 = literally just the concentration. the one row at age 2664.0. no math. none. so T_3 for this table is 15.9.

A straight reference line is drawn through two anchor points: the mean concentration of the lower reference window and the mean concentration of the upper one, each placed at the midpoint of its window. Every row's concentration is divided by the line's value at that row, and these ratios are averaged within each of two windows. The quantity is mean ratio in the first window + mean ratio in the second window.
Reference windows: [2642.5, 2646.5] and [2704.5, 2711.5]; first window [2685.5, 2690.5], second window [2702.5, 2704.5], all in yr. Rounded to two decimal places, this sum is 1.92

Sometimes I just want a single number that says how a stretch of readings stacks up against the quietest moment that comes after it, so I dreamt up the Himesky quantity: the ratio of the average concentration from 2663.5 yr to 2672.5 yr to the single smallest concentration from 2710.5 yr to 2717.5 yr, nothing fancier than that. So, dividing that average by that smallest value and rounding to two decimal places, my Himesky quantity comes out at 0.80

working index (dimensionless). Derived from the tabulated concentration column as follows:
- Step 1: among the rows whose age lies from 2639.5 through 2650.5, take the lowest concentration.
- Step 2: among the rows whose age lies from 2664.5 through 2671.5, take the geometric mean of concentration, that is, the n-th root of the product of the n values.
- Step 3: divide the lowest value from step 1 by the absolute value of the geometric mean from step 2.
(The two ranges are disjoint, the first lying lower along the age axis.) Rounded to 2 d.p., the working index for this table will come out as 0.67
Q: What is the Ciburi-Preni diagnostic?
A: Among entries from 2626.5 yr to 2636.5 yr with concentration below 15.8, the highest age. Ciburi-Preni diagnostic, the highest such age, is 2636.0 yr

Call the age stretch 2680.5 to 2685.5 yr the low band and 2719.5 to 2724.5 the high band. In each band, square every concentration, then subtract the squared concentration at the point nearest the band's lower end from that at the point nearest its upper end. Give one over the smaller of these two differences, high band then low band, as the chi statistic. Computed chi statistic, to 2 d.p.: -0.01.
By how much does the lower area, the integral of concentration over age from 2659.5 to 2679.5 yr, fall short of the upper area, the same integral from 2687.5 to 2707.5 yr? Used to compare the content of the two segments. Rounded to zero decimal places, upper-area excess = 9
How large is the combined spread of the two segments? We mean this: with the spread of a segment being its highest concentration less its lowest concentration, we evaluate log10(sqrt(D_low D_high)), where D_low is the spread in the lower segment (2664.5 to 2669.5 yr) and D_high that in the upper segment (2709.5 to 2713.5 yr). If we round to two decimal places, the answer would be 0.23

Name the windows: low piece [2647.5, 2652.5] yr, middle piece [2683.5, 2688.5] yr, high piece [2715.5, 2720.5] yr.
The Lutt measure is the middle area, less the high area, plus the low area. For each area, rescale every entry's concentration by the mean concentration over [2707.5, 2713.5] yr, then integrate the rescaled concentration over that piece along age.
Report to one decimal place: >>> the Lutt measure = 2.4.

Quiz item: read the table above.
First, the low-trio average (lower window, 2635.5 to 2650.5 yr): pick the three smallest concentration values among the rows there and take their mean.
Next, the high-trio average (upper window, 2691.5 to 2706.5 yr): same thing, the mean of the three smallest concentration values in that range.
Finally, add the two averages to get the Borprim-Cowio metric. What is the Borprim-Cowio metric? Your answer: 25.8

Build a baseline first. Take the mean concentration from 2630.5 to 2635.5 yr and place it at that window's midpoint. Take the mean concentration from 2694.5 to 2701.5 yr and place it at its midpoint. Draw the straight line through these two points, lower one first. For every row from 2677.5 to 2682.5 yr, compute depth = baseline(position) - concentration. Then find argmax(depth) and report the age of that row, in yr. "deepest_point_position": 2682.0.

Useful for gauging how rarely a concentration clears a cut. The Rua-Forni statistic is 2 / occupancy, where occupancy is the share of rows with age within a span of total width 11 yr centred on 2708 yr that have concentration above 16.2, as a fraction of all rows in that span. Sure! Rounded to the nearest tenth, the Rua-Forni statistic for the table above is 3.1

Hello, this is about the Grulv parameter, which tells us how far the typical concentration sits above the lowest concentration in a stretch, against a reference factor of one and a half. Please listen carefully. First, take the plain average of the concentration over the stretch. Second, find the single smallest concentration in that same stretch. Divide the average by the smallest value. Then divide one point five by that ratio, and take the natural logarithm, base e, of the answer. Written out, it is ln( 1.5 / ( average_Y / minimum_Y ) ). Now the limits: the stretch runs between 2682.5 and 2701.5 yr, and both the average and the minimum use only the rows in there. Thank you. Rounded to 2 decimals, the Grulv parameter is 0.11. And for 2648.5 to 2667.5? 0.31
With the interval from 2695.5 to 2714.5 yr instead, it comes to 0.21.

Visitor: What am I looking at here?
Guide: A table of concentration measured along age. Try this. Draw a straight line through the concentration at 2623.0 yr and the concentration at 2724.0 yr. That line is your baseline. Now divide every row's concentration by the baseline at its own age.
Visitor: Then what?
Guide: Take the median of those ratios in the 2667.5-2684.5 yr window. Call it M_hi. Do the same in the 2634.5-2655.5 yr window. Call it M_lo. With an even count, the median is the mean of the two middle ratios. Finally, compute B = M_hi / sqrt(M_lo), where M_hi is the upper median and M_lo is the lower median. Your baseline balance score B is 0.97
